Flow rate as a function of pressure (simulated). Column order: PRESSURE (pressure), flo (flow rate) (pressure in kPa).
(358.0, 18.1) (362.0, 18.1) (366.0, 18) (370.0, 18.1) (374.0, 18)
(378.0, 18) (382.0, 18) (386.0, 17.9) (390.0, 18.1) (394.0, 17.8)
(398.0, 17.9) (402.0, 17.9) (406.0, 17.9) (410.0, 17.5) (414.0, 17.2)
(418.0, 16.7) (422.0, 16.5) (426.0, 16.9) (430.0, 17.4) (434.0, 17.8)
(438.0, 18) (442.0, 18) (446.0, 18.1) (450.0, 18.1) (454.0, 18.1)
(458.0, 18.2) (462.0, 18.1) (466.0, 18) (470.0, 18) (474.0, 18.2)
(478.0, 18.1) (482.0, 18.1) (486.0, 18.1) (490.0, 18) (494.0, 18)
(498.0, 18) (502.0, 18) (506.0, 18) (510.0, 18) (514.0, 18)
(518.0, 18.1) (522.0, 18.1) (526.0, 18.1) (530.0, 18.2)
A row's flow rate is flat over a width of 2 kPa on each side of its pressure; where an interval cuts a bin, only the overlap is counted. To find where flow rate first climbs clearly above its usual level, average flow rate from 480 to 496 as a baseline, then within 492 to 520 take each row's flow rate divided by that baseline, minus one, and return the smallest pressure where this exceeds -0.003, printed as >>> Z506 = 494.0 kPa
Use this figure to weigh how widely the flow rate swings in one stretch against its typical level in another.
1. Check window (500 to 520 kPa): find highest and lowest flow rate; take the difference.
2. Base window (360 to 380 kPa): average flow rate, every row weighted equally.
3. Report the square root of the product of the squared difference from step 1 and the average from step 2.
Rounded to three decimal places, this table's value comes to 0.425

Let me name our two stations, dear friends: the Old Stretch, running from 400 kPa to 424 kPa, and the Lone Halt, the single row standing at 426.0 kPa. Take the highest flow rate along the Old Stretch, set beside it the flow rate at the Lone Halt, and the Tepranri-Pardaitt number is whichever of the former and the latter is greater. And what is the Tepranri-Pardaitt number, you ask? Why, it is 17.9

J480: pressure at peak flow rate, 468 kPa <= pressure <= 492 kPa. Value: 474.0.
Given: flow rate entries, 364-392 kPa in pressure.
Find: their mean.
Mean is 18.0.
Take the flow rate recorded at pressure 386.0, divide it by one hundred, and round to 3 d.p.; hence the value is 0.179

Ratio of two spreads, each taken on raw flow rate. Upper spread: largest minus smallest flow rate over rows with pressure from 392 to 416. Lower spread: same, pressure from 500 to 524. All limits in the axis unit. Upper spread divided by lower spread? 7.0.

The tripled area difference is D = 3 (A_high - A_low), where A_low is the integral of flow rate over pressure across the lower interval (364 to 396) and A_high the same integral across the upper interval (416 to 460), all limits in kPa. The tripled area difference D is 599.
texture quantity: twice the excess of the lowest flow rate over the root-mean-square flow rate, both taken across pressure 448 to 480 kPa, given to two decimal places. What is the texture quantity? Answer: -0.20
